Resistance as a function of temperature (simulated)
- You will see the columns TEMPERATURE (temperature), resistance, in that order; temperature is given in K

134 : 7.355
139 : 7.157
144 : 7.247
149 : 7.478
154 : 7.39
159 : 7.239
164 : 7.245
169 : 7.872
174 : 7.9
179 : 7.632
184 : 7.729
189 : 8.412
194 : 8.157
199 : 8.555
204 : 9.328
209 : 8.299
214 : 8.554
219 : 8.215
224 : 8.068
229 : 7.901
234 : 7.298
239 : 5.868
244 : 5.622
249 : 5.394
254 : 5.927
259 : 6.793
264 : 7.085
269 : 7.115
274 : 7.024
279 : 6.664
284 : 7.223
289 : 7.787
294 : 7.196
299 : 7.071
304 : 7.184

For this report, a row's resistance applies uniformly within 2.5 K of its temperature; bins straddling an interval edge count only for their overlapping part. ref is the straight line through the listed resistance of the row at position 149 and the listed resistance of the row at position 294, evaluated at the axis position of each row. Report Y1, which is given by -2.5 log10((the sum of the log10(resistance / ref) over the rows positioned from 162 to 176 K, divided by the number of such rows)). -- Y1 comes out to 4.7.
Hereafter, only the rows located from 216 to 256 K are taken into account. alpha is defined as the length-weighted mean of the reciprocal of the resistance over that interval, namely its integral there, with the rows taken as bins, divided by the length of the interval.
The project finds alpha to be 0.151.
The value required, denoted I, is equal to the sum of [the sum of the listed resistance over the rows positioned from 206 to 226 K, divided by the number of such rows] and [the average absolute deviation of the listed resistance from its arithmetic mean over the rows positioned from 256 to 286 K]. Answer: 8.5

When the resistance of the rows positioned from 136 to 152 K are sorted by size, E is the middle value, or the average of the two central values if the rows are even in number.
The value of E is 7.2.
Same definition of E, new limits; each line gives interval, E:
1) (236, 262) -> 5.9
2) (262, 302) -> 7.1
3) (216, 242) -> 7.9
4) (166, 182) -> 7.9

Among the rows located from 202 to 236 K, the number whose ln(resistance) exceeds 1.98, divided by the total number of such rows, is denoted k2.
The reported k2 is 1.00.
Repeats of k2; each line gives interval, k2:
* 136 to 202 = 0.85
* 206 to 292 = 0.41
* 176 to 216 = 1.00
